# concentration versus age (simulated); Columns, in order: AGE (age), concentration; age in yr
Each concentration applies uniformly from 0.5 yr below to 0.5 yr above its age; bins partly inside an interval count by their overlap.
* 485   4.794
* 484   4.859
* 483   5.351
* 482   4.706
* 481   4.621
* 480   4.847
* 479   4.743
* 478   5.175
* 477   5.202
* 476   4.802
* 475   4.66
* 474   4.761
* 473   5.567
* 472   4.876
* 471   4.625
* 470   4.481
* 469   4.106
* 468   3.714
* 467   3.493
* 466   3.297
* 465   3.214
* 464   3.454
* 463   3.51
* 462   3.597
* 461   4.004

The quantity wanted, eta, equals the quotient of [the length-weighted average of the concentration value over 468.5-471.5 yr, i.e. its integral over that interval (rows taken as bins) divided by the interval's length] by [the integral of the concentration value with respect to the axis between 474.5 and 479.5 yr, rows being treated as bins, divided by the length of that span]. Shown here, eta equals 0.90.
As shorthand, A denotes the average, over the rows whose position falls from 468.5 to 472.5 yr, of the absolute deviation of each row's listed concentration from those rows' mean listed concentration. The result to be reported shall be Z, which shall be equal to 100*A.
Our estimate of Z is 23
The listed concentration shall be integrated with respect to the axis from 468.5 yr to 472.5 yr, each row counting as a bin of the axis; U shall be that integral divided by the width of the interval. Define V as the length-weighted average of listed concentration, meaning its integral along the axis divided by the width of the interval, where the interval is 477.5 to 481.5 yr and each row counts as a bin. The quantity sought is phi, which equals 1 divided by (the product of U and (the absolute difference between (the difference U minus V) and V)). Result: 0.043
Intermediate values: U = 4.5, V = 4.85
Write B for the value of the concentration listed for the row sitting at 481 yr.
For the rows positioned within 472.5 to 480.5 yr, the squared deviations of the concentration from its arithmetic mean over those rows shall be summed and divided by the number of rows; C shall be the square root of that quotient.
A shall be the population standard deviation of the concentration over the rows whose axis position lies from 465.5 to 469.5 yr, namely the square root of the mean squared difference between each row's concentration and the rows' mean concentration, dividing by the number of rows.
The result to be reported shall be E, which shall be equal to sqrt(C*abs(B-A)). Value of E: 1.13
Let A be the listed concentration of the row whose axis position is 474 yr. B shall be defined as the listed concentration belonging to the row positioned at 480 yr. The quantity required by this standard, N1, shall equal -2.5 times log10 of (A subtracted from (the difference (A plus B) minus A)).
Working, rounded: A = 4.761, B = 4.847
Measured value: 2.7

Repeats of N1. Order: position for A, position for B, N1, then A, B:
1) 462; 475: -0.1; 3.597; 4.66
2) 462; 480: -0.2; 3.597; 4.847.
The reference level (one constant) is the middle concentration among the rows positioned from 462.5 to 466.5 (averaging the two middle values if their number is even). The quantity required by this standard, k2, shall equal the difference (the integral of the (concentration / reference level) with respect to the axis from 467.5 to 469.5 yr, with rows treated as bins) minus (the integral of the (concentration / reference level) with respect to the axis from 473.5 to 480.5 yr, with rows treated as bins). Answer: -8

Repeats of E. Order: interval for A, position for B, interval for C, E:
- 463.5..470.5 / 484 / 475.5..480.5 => 0.93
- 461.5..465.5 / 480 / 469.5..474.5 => 1.33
